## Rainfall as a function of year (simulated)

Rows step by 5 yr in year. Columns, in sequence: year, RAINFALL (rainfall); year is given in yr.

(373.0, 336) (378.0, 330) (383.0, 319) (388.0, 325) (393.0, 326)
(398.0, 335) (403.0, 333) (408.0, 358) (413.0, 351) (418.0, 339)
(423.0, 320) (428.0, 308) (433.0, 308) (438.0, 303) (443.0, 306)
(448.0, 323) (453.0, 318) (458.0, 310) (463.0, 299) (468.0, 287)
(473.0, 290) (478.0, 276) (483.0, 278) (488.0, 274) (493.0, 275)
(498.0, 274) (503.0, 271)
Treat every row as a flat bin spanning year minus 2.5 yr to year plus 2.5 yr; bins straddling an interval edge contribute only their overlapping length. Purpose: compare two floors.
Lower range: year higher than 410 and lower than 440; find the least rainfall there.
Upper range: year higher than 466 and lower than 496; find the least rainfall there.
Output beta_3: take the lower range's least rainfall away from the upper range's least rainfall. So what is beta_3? -29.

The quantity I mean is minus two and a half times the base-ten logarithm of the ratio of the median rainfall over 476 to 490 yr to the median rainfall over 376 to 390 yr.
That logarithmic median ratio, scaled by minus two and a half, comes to 0.18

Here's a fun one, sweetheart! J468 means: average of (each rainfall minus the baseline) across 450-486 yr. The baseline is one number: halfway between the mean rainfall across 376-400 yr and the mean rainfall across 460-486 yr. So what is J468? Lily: -12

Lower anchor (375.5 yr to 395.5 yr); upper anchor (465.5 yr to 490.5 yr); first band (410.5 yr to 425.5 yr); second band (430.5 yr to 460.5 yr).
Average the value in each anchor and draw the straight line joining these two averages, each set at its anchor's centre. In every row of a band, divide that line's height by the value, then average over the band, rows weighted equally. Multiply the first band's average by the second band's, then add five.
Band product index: 5.88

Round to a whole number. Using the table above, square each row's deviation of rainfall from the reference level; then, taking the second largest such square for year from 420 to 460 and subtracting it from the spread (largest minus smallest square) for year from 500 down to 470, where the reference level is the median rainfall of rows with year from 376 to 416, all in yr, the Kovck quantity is 934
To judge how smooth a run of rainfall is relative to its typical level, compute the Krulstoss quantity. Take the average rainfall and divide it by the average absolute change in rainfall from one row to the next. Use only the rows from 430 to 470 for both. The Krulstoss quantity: 35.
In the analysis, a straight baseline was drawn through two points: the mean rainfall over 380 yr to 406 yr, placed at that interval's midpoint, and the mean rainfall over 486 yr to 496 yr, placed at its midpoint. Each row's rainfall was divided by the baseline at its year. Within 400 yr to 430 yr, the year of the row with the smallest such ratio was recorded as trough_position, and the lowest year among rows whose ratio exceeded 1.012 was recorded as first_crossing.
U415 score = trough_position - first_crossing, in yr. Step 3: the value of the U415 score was 25 yr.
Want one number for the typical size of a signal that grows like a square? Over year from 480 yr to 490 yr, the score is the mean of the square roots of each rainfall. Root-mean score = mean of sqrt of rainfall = 16.6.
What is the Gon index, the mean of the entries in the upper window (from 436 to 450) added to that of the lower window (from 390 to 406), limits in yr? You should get 642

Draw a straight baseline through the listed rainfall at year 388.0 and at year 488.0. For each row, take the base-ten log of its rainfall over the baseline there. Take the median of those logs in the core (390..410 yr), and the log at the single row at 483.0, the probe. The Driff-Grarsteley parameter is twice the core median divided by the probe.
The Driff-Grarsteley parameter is 18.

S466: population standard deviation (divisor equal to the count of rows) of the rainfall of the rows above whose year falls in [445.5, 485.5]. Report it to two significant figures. 17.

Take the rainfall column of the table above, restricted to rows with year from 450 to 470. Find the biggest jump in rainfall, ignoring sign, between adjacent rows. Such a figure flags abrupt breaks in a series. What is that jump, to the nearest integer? 12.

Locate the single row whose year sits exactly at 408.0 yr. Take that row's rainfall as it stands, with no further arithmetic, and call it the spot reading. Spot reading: 358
